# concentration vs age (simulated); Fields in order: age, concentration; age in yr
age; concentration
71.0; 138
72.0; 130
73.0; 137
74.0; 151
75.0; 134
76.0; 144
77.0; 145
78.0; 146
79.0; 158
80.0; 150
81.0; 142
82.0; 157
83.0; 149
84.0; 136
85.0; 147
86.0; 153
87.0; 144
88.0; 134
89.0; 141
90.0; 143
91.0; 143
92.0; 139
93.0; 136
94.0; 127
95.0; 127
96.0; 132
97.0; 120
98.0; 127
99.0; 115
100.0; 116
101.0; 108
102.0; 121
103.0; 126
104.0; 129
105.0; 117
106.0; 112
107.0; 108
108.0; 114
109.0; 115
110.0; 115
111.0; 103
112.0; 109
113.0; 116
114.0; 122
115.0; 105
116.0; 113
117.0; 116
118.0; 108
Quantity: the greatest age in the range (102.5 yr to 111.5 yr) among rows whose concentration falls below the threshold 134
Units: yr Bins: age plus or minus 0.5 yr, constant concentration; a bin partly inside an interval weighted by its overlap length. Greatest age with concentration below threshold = 111.0 yr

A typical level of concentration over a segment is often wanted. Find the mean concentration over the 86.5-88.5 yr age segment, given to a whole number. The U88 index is 139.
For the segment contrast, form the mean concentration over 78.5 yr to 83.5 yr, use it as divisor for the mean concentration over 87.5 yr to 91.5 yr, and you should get 0.93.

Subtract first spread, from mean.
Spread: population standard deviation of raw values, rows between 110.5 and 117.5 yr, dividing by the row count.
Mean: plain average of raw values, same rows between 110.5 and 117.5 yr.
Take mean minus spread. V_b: 106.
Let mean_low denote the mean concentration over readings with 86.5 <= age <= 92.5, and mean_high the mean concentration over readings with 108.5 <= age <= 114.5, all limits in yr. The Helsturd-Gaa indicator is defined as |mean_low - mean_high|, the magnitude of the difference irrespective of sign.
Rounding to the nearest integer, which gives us 27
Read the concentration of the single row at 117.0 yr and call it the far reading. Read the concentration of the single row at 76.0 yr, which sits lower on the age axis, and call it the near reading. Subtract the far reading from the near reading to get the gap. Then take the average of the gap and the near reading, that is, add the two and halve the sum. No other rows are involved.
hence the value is 86.0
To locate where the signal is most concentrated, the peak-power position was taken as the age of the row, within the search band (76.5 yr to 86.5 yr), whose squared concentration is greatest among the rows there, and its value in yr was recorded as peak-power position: 79.0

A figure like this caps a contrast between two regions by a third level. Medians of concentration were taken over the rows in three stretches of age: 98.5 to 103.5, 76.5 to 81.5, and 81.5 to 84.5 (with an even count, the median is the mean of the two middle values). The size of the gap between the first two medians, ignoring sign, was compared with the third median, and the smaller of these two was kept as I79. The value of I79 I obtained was 30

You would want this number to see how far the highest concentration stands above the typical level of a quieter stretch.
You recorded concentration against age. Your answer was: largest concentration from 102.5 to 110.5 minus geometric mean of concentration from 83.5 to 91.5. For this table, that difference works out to -14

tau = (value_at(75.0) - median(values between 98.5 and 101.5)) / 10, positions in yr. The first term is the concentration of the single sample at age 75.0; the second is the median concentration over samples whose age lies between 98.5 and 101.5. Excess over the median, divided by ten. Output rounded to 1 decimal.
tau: 1.9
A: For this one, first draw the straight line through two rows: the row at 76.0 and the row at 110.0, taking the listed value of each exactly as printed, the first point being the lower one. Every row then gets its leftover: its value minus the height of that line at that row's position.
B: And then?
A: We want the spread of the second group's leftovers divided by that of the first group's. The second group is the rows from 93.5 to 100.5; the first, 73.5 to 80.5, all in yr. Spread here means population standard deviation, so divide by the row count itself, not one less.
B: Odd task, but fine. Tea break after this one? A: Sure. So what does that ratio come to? 0.62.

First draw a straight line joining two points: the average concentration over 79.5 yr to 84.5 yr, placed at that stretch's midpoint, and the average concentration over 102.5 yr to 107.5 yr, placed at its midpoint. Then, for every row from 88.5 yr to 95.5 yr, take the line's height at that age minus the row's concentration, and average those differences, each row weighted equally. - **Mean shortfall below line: -2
